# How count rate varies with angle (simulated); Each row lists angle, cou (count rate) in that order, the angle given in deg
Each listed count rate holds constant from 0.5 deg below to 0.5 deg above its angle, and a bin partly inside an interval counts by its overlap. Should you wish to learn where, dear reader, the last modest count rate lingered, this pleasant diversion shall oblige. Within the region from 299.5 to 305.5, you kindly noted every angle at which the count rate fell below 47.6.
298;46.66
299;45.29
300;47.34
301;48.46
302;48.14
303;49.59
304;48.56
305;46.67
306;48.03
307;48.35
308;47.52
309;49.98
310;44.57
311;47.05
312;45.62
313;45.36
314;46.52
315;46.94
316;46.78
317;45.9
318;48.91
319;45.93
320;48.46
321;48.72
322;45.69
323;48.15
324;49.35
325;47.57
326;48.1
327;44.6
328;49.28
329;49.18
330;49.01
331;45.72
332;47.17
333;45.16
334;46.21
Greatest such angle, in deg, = 305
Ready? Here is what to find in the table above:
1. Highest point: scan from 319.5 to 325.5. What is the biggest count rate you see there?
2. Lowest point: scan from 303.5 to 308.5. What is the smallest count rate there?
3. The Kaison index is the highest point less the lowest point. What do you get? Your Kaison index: 2.7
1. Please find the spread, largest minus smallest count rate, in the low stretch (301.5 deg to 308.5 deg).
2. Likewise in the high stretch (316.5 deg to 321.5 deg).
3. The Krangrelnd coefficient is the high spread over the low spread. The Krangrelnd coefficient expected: 1.0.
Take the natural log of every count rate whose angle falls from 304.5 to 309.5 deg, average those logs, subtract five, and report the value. -1.127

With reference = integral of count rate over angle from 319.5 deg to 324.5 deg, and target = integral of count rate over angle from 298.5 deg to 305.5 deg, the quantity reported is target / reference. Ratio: 1.4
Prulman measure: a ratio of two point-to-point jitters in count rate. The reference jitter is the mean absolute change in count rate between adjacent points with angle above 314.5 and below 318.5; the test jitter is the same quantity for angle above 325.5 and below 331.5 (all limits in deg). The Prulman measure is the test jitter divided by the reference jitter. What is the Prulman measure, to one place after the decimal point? 1.7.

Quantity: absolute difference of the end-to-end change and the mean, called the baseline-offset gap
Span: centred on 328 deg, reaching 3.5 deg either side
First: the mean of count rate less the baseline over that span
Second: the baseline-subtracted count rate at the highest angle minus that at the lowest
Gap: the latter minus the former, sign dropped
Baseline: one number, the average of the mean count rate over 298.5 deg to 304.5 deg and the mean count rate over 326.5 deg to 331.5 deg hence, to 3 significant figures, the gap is 1.76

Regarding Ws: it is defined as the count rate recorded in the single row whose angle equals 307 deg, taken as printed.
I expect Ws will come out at 48.35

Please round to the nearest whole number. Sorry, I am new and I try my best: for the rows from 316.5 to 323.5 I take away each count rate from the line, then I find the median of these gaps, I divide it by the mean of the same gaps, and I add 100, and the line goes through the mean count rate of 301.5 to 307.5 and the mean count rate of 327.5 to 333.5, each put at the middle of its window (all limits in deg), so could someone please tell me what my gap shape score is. 99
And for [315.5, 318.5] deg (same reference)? 102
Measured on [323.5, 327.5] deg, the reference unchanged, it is 100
